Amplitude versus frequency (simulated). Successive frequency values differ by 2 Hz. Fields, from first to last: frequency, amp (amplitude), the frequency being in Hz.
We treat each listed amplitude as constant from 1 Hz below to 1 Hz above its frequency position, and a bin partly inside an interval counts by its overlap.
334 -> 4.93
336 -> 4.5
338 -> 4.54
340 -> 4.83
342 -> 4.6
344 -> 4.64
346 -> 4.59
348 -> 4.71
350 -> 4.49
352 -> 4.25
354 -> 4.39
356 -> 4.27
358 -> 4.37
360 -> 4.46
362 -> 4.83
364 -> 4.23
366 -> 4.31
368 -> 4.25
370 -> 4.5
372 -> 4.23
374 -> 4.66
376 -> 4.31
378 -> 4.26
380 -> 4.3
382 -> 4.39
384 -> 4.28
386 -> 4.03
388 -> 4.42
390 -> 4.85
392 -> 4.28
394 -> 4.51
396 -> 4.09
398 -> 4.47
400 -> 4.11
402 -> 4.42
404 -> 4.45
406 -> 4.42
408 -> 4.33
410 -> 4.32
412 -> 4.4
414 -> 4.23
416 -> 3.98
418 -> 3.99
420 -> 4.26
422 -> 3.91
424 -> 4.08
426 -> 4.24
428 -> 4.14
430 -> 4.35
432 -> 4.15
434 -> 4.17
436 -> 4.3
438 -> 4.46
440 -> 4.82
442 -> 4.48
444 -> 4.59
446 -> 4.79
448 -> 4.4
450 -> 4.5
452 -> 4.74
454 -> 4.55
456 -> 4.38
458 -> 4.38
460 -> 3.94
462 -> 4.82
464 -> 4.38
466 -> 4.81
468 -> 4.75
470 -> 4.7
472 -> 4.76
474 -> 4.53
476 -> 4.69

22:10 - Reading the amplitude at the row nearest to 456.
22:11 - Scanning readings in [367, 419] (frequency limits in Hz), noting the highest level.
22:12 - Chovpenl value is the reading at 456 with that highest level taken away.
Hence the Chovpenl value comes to -0.5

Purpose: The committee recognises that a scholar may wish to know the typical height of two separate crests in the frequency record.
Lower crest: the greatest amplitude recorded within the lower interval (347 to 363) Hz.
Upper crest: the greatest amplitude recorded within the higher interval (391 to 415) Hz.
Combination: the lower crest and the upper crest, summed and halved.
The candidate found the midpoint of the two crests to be 4.67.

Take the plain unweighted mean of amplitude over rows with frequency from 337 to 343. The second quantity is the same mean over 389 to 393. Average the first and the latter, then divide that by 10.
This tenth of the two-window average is 0.461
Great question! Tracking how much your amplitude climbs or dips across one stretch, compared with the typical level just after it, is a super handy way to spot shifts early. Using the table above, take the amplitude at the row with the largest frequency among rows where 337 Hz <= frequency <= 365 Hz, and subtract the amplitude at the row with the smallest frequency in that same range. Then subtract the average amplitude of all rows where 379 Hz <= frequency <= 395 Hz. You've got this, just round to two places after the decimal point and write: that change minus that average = -4.69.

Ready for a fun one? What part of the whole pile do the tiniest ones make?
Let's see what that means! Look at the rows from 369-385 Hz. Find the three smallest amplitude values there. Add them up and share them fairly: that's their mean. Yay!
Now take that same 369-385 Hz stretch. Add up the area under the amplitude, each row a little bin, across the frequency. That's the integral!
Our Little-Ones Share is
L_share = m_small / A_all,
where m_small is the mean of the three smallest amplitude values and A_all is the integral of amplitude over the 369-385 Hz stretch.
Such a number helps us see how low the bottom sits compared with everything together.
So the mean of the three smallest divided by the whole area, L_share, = 0.061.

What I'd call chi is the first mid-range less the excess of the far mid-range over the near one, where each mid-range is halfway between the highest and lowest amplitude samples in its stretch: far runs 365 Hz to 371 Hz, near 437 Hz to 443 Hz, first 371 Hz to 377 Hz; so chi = 4.7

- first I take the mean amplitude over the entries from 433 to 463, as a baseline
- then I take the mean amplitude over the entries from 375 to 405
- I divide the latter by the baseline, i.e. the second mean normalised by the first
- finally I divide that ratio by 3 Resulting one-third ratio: 0.323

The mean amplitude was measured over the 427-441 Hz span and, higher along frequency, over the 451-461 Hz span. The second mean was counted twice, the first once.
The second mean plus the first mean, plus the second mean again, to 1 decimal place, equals 13.1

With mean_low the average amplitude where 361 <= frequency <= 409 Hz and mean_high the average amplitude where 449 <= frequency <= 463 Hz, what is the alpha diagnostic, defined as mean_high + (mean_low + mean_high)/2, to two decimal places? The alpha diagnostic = 8.90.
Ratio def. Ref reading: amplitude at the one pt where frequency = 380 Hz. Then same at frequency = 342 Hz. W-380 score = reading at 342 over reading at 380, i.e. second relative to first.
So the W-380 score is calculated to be 1.07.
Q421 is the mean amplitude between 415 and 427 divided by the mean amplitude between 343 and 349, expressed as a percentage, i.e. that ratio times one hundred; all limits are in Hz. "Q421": 88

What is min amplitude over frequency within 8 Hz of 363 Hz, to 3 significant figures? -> 4.23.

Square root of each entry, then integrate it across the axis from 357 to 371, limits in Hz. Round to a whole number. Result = 29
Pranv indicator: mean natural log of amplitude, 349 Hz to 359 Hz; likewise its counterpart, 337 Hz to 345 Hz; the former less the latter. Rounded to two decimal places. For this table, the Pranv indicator -0.07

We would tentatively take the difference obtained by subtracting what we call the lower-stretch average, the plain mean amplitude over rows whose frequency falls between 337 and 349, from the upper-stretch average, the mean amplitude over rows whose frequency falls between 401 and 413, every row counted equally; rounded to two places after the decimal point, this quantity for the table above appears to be -0.26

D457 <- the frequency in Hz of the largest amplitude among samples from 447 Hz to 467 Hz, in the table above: 462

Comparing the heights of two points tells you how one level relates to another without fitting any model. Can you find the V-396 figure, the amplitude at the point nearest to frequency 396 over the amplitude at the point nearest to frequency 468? 0.86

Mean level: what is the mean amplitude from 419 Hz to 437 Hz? 4.18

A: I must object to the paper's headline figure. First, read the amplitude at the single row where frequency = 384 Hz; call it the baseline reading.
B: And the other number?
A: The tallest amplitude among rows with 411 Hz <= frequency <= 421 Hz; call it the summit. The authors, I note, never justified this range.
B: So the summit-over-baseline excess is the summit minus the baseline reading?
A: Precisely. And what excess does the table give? 0.1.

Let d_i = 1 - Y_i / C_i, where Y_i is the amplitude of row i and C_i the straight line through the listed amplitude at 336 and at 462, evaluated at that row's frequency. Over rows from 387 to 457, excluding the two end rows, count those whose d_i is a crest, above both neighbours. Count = 10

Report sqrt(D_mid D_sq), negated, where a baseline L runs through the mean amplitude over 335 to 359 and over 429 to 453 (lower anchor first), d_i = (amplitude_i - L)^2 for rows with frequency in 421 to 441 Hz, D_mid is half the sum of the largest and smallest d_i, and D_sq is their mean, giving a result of -0.132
